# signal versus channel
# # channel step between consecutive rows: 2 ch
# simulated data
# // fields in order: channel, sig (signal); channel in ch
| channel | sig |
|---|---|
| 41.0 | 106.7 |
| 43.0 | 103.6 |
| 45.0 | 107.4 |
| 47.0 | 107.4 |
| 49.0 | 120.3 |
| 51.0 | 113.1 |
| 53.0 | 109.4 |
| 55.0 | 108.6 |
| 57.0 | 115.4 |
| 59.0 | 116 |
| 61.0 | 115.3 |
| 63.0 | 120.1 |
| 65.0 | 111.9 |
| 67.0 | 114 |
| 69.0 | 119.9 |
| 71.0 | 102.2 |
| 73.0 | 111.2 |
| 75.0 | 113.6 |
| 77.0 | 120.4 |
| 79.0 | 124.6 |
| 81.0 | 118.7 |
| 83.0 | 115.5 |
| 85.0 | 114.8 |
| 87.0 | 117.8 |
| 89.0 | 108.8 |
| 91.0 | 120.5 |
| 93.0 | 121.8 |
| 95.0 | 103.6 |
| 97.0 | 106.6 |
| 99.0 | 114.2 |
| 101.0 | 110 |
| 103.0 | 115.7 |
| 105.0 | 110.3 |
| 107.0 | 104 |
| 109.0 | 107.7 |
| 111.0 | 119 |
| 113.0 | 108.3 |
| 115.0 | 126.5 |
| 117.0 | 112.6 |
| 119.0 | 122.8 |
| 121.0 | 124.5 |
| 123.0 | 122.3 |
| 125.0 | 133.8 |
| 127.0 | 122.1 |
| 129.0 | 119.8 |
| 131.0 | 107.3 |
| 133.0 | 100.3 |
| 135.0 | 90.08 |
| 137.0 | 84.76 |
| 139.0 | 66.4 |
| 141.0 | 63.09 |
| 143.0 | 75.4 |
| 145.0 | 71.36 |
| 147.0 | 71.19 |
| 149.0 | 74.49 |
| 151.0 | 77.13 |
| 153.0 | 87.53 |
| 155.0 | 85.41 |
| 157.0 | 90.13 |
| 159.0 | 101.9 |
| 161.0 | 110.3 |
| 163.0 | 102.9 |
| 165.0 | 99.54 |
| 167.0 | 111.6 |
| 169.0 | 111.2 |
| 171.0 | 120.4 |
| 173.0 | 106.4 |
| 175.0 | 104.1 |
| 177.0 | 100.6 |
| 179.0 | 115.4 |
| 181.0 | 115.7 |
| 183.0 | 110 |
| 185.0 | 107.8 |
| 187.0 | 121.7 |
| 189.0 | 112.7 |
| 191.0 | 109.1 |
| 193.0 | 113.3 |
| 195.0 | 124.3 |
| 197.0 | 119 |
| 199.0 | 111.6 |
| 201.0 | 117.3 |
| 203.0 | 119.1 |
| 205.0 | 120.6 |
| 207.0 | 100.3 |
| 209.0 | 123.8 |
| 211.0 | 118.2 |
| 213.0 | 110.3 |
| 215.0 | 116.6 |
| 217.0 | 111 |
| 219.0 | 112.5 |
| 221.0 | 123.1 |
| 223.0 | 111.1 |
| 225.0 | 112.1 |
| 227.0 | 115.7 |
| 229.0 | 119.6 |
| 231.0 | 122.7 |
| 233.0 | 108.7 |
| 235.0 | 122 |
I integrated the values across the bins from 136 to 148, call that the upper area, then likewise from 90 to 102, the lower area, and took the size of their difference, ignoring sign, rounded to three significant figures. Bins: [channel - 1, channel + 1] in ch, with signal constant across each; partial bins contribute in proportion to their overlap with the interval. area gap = 489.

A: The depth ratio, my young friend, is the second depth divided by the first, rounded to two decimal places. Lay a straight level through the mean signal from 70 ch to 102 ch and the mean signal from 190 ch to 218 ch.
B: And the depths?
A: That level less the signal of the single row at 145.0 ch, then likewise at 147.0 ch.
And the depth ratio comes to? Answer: 1.00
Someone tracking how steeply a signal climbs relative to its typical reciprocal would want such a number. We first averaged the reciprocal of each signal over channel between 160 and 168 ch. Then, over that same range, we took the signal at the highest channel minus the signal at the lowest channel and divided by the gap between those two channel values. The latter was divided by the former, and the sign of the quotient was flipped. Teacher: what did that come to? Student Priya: -23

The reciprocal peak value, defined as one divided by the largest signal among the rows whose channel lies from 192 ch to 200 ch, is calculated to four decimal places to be 0.0080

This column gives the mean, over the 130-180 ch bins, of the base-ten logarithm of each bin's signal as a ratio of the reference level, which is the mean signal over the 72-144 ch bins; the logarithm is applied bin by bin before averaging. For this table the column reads -0.079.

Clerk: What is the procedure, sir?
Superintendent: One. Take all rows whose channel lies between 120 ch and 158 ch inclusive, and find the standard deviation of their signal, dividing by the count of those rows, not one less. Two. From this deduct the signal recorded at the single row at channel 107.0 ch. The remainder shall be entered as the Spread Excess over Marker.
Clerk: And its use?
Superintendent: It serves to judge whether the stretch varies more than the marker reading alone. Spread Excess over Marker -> -82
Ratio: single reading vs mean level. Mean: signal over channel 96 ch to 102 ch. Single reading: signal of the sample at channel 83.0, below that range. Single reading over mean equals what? 1.05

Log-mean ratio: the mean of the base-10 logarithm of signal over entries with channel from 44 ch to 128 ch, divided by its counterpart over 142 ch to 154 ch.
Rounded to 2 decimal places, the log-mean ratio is 1.10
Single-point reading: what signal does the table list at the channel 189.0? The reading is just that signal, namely 112.7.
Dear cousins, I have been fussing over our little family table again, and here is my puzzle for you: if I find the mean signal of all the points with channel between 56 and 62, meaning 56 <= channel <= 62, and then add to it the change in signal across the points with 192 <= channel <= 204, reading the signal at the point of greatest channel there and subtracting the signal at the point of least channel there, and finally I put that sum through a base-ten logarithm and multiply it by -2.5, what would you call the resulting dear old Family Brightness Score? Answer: -5.21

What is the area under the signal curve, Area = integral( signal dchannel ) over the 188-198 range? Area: 1157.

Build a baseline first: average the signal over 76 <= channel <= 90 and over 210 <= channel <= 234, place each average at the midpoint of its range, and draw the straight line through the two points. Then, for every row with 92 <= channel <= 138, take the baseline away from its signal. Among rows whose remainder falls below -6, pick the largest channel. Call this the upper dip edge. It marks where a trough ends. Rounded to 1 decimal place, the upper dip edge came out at 137.0 ch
